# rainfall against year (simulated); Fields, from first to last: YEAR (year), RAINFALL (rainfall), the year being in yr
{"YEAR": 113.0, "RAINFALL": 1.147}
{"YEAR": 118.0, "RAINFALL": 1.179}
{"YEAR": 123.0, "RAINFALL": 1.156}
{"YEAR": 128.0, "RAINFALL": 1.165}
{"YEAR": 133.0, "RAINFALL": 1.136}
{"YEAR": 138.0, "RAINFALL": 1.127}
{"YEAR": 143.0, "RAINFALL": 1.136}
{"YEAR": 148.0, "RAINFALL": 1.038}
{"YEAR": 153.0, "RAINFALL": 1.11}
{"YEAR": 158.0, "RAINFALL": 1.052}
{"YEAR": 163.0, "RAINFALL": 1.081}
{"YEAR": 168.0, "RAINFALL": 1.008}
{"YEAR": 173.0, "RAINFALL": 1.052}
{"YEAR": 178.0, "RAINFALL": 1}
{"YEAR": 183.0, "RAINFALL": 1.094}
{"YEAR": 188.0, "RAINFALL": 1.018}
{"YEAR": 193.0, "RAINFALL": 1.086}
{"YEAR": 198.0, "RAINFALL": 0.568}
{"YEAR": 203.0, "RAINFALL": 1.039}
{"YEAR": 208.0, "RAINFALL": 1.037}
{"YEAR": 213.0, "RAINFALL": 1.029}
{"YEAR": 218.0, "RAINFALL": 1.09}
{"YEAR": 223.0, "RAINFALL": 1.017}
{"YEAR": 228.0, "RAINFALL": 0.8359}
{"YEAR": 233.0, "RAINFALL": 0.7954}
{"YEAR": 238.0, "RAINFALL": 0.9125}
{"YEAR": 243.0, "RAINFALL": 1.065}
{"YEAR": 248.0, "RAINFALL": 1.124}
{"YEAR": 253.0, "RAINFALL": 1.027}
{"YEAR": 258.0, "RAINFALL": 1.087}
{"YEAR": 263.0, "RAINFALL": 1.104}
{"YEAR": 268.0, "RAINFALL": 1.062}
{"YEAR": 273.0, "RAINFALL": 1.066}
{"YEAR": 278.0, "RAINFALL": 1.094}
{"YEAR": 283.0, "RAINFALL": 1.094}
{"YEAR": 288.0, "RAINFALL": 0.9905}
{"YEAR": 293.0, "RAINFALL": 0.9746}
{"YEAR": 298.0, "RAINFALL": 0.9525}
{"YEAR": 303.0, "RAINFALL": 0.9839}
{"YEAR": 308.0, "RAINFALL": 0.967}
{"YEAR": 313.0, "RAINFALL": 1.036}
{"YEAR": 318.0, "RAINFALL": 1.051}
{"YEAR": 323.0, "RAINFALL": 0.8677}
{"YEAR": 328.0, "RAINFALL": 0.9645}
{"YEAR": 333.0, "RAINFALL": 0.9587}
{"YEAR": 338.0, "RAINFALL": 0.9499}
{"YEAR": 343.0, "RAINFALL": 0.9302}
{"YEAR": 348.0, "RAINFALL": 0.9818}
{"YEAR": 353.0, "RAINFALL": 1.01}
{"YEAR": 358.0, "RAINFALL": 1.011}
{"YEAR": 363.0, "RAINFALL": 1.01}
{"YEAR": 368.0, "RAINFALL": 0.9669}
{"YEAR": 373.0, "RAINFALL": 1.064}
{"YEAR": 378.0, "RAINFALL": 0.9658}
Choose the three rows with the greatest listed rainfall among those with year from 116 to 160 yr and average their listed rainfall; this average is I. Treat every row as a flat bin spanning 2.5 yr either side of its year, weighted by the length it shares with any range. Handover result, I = 1.17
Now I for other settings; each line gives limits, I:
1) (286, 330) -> 1.03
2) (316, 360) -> 1.02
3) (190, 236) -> 1.07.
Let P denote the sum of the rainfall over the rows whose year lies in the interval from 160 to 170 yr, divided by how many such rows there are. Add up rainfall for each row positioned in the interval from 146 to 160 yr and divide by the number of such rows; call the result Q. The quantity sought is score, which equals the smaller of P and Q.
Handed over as 1.04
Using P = 1.04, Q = 1.07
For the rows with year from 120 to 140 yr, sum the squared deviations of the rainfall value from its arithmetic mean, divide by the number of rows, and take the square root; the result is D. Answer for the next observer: 0.02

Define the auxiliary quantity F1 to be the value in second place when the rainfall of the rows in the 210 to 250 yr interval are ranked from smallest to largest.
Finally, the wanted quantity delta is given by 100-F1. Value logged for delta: 99.2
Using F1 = 0.8359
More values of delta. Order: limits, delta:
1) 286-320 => 99.0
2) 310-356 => 99.1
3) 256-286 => 98.9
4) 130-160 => 98.9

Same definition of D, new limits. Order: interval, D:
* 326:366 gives 0.03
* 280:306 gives 0.05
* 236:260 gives 0.07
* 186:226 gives 0.16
